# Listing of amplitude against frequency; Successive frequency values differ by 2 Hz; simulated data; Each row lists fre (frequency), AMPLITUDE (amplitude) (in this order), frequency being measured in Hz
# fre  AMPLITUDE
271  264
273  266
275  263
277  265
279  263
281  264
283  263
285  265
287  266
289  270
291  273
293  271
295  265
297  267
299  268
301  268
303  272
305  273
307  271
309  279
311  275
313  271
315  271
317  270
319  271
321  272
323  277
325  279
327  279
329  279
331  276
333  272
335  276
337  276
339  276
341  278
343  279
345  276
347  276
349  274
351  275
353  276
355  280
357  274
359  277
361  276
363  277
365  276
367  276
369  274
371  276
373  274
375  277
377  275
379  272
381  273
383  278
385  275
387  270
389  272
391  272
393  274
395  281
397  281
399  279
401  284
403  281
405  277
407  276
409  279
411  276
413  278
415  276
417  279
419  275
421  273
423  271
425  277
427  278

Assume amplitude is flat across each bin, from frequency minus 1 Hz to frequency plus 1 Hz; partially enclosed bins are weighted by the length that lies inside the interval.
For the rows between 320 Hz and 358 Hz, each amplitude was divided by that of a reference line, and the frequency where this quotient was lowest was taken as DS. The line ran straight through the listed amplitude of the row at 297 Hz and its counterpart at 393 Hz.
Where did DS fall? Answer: 333 Hz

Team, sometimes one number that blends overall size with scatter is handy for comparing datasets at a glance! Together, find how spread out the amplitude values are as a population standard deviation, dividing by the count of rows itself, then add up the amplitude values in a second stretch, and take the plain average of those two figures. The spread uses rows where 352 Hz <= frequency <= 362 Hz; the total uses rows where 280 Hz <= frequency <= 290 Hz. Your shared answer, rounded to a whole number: 665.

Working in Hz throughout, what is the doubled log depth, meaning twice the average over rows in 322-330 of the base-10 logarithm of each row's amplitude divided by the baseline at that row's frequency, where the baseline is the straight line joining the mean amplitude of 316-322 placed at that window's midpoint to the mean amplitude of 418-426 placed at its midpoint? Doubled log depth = 0.023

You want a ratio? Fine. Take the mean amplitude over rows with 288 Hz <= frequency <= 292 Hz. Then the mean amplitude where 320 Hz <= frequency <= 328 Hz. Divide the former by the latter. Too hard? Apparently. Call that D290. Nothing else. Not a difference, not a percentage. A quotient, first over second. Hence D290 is 0.98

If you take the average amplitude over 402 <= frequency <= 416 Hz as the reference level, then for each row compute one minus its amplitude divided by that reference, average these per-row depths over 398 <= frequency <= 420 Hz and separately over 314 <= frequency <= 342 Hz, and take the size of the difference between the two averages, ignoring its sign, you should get 0.0109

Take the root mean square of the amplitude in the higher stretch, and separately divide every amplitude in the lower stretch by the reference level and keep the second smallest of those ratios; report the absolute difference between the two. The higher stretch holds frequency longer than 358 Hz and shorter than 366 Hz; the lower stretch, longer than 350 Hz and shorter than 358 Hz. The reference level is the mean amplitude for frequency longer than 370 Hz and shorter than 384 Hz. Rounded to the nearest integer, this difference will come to 276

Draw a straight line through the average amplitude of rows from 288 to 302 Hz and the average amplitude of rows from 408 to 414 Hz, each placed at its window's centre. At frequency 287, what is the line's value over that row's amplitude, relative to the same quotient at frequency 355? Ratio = 1.03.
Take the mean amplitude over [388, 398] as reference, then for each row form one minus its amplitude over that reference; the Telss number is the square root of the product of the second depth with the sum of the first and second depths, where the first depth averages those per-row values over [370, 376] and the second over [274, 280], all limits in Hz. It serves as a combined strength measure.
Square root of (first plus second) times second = 0.045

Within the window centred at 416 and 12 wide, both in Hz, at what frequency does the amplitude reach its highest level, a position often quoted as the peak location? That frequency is 417 Hz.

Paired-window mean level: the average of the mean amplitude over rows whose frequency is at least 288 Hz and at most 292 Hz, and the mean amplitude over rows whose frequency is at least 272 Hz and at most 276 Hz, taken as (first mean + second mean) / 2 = 268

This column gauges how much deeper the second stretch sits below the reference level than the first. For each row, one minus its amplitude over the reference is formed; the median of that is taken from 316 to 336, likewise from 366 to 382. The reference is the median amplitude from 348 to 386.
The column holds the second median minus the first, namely 0.01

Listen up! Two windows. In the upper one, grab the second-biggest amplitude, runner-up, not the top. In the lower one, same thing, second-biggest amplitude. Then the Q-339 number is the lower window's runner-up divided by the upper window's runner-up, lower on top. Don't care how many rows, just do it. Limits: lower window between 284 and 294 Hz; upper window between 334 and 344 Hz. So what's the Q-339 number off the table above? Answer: 0.97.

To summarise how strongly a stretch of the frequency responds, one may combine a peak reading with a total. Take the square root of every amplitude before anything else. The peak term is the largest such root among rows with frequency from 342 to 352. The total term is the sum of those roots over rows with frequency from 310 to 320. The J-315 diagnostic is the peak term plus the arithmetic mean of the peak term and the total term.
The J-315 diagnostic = 66.3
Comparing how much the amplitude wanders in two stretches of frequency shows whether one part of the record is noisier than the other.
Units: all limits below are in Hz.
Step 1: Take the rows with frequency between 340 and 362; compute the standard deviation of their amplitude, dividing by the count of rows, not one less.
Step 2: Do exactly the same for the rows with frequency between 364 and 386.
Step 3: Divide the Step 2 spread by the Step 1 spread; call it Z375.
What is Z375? 0.92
